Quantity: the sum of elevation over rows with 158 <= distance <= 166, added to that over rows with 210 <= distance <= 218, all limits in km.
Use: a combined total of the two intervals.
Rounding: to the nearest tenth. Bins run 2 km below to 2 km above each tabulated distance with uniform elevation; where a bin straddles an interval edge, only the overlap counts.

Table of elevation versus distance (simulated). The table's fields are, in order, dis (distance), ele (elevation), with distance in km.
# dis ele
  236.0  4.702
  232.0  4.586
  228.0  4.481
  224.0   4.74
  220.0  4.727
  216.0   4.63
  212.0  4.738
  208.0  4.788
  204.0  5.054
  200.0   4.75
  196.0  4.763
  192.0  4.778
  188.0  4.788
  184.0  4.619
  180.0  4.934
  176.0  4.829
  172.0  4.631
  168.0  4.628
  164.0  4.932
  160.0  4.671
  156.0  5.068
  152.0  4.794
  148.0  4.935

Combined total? 19.0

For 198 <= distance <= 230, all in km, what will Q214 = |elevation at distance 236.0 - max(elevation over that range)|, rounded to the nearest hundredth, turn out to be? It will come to 0.35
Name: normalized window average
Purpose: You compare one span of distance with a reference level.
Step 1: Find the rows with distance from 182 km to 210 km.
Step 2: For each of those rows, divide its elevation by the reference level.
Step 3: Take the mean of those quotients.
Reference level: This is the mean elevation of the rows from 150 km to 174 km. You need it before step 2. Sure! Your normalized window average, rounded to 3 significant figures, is 1.00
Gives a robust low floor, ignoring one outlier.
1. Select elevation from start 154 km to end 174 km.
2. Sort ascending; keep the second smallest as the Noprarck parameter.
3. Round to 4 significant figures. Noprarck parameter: 4.631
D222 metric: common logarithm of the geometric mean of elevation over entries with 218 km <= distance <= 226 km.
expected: 0.675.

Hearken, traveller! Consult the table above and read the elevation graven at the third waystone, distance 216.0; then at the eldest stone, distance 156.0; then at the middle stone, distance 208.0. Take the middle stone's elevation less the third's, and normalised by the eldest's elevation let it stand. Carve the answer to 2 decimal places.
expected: 0.03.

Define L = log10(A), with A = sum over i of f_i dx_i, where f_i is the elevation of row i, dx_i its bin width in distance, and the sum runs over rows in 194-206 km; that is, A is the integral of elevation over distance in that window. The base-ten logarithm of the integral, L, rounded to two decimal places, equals 1.77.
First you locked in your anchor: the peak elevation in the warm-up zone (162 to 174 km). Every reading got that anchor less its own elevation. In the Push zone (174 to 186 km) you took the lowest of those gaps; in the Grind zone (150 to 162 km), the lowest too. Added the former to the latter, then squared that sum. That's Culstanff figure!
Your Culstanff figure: 0.019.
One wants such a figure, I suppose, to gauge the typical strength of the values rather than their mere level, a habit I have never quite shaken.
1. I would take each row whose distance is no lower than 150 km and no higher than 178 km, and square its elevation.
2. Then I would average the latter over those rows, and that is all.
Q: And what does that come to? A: 23.0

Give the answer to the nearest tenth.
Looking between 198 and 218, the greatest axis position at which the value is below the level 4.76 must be 216.0 km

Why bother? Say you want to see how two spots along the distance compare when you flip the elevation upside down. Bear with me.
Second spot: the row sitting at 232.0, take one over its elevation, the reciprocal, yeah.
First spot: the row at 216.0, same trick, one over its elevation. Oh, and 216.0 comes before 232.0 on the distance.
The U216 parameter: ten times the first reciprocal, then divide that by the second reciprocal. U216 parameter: 9.9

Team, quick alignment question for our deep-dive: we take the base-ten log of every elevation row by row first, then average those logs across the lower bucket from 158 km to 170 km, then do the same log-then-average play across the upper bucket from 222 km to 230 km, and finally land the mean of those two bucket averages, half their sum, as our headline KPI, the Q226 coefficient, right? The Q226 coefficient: 0.670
